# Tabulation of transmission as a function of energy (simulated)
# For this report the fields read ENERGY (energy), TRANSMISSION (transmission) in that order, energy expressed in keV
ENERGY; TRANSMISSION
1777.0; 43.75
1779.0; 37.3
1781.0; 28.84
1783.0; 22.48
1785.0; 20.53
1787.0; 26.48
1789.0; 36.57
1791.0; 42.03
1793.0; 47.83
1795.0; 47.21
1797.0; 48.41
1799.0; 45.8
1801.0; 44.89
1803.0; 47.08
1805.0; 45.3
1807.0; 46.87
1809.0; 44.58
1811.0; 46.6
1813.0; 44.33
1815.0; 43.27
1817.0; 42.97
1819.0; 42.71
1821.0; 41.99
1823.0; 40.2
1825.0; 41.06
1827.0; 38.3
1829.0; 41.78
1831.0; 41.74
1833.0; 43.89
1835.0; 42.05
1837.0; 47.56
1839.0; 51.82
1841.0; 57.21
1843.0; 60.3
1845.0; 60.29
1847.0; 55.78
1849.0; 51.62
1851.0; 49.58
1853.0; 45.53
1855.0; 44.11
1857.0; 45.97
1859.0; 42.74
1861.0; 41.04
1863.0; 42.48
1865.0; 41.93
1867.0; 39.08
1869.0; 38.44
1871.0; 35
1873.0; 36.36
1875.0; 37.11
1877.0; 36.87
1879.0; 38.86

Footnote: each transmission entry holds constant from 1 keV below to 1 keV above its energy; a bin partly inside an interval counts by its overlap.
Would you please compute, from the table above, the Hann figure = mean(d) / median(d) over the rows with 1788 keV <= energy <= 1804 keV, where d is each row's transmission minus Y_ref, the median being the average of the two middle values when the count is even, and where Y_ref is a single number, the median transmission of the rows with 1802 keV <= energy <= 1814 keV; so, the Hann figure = -1.98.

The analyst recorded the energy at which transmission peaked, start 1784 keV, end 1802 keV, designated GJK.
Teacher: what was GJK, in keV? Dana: 1797.0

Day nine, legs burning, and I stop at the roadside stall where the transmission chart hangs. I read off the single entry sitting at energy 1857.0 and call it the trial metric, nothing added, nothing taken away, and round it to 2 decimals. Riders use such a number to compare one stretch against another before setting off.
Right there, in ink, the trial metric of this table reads 45.97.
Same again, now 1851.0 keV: 49.58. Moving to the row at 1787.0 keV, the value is 26.48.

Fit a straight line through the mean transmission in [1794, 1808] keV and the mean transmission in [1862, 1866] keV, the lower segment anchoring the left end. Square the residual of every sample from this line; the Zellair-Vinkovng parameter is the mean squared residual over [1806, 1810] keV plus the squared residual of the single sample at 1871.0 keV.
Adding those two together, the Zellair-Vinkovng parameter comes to 47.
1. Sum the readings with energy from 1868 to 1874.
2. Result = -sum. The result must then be -110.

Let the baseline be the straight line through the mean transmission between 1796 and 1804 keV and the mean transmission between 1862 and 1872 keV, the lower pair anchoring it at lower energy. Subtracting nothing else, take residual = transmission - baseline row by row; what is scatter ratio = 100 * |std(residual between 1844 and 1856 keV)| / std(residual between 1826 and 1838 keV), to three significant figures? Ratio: 169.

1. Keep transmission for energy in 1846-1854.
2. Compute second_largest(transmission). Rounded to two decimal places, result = 51.62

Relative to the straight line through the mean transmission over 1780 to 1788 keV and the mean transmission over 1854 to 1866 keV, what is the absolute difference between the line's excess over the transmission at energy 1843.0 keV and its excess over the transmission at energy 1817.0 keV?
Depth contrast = 11.0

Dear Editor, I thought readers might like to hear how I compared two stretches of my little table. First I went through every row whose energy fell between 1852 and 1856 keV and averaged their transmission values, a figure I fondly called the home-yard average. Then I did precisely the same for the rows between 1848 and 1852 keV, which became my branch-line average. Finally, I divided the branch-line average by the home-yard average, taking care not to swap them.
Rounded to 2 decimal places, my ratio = 1.13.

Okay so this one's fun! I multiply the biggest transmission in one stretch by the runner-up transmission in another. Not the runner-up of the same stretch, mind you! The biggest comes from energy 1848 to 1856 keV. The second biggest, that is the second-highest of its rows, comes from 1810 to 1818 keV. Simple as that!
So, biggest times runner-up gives 2288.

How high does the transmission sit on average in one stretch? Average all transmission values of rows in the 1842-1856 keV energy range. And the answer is 52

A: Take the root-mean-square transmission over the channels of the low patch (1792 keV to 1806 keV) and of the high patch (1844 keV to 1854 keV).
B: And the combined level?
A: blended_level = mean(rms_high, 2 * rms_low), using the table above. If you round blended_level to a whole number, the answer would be 73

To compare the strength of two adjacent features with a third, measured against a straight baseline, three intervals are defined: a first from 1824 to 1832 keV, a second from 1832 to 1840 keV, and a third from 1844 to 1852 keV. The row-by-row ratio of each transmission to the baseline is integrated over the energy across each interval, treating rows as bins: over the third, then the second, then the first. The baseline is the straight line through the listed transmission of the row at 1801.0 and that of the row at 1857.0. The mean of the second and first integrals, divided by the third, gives 0.807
